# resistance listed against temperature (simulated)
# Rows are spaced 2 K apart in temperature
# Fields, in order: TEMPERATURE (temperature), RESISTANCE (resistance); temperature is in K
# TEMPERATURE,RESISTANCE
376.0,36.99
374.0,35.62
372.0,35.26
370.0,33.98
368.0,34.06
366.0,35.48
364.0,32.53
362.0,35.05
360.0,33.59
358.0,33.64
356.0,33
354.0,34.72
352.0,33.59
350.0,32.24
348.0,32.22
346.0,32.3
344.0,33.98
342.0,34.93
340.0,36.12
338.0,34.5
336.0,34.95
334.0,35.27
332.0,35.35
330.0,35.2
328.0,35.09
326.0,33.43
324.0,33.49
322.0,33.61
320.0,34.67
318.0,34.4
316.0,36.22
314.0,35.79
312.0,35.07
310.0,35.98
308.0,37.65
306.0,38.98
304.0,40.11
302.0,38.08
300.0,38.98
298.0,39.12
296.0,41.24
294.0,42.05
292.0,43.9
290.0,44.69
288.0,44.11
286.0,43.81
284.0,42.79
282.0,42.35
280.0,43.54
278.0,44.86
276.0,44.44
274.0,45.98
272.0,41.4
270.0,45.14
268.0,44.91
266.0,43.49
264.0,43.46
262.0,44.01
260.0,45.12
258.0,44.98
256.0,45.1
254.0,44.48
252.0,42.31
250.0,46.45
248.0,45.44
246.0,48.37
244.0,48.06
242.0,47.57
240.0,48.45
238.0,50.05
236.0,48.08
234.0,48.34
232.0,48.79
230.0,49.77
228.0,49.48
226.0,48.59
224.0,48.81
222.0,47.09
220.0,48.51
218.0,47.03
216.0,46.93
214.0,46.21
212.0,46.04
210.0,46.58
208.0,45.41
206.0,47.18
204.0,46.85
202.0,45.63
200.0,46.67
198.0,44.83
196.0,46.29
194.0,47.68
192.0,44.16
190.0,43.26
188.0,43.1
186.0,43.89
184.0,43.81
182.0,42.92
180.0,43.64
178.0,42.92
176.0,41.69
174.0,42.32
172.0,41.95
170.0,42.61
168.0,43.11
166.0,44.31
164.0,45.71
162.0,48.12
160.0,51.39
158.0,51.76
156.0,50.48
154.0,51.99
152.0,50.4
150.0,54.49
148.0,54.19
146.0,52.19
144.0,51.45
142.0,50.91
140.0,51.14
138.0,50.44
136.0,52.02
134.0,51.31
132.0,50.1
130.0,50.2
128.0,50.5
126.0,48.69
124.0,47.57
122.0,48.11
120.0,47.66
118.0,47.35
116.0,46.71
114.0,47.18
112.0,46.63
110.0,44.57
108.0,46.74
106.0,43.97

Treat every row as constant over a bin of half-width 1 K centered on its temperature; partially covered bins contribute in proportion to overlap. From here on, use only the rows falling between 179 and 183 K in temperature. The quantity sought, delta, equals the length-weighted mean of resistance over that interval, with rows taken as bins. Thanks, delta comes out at 43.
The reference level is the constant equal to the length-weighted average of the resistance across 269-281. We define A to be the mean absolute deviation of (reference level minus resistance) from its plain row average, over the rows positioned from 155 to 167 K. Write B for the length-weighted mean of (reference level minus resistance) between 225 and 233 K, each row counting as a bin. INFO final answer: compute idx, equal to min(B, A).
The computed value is -4.9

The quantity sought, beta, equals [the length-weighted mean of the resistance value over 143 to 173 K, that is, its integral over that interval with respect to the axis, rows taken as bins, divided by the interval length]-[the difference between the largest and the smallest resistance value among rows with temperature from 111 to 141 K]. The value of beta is 44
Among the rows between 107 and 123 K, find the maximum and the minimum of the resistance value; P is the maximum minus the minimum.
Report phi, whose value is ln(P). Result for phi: 1.3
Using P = 3.5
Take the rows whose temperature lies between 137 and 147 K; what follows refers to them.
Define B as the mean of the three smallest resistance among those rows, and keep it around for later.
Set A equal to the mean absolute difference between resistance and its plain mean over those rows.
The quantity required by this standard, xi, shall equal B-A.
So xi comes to 50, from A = 0.48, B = 51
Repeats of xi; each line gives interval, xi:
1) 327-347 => 33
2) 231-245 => 47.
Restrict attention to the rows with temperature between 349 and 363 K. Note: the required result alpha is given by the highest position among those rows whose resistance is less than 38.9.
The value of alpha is 362.0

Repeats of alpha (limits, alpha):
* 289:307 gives 302.0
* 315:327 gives 326.0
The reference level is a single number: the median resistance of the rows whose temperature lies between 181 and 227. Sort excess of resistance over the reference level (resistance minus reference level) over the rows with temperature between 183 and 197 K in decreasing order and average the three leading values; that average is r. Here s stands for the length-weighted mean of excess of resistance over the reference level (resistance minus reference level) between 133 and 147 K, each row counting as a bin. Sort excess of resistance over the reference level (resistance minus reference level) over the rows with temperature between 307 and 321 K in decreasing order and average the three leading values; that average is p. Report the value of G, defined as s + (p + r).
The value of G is -5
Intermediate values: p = -9.7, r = 0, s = 5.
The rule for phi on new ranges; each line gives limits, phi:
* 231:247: 0.9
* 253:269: 0.5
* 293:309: 1.5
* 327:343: 0.5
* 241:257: 1.8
